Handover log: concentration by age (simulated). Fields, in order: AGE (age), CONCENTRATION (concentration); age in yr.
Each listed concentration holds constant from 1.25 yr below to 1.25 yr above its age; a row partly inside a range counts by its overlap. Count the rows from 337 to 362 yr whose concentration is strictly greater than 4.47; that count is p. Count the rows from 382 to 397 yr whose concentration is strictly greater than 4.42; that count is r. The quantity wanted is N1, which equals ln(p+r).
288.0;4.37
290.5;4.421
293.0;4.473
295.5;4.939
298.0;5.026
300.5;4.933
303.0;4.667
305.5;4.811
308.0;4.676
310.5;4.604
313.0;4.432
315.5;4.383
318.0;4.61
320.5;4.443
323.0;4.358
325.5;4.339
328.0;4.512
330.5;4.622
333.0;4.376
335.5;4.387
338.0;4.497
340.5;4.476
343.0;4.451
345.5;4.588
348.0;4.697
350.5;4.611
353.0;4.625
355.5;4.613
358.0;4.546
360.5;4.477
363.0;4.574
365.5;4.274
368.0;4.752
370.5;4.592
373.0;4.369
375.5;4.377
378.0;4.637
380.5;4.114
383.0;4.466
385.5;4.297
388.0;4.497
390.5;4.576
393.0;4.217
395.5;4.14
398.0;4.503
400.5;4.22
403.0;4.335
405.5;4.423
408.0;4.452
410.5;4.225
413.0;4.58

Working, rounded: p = 9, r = 3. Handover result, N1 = 2.48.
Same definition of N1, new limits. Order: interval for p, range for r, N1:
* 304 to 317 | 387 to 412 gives 2.08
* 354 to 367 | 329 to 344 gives 2.08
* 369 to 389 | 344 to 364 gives 2.40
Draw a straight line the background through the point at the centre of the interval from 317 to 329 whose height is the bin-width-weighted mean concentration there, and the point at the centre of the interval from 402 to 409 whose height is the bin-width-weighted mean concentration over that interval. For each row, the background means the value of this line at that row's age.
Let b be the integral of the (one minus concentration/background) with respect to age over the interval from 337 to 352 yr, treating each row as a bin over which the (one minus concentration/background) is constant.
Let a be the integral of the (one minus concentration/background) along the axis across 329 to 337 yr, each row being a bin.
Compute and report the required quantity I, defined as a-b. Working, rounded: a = -0.04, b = -0.40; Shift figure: 0.4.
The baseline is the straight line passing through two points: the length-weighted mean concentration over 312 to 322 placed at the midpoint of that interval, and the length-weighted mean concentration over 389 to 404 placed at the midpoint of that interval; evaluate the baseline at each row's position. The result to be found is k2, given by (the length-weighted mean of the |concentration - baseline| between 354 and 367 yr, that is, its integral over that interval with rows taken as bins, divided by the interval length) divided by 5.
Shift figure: 0.031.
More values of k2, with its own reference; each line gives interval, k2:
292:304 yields 0.067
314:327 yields 0.018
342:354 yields 0.037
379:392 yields 0.032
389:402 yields 0.033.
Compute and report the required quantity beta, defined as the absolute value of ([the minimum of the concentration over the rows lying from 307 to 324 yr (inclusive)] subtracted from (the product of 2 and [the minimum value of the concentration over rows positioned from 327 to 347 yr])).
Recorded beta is 4.39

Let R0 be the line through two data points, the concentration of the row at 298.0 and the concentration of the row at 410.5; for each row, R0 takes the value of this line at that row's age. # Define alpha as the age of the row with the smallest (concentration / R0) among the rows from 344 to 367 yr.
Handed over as 365.5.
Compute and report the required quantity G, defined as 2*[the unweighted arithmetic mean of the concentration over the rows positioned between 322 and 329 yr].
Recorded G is 8.81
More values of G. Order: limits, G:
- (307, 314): 9.14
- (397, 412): 8.72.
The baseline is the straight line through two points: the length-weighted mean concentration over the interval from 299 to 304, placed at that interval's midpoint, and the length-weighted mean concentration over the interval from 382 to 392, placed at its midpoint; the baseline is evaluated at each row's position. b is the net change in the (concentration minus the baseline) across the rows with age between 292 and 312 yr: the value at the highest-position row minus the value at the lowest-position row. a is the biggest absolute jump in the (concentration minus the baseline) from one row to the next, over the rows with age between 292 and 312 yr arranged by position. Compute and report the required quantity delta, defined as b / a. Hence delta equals 0.4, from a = 0.48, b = 0.21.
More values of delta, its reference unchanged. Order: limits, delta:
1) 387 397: -0.9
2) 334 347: 1.7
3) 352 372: 0.1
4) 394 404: 0.6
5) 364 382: -0.2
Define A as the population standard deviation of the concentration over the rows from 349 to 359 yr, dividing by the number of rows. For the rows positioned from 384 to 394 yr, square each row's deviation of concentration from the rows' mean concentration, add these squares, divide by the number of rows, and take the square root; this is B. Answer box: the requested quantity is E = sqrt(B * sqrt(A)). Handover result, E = 0.16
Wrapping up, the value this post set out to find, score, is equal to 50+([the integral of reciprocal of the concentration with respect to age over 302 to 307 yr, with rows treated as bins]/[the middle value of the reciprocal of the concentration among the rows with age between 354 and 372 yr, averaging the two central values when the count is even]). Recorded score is 55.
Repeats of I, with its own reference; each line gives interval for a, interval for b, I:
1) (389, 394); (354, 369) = 0.4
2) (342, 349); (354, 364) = 0.1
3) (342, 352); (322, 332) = -0.3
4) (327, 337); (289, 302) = 0.8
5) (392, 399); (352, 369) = 0.7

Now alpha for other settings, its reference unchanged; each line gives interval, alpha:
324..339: 325.5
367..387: 380.5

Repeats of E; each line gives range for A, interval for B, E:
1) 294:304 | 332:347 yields 0.16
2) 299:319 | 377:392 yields 0.27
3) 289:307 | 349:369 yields 0.25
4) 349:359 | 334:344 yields 0.09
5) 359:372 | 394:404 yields 0.23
